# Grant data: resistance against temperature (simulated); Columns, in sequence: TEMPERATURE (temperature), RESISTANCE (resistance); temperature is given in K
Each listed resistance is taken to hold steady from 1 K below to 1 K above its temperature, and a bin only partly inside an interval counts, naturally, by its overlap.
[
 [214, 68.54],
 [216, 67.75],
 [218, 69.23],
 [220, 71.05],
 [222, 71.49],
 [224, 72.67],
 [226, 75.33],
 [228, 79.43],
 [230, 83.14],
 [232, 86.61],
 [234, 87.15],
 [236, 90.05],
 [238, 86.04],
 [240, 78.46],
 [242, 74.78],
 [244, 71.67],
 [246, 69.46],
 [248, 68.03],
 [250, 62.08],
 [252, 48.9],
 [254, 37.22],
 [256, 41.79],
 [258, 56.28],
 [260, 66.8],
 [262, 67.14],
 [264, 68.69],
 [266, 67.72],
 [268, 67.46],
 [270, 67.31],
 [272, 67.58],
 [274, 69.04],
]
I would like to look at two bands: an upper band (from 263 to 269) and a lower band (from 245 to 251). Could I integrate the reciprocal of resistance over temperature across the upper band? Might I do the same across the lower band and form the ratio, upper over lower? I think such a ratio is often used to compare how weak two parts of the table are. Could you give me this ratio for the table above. 1.0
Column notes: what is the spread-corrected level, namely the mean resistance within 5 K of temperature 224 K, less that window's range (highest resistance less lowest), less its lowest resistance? -5.4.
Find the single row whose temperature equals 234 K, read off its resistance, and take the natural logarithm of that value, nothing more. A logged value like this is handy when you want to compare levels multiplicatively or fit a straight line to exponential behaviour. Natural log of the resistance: 4.47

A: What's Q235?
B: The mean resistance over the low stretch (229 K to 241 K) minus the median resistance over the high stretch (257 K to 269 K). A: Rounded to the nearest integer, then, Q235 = 18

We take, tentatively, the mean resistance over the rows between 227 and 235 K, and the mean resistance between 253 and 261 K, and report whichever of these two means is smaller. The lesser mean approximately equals 51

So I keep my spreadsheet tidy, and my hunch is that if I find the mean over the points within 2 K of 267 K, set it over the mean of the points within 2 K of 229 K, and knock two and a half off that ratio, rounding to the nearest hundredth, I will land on -1.67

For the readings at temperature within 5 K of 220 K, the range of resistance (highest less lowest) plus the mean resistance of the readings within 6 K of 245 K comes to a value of 76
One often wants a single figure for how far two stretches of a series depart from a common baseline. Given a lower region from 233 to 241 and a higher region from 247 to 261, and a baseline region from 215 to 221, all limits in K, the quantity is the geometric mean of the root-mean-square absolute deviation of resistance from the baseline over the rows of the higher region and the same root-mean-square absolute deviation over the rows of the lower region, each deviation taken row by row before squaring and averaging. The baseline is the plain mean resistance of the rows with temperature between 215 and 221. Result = 18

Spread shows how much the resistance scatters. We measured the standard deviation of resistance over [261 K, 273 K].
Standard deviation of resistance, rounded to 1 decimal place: 0.5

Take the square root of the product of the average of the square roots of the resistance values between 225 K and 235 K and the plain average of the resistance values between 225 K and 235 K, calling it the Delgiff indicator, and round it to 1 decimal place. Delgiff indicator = 27.3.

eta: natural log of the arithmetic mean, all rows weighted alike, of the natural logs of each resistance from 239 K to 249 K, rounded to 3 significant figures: 1.45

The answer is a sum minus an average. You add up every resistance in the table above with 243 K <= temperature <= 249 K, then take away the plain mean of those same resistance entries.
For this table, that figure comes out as 139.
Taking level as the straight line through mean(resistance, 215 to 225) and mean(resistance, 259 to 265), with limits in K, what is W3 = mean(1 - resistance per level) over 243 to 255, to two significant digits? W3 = 0.13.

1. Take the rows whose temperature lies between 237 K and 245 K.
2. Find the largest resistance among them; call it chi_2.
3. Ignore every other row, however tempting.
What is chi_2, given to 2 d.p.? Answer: 86.04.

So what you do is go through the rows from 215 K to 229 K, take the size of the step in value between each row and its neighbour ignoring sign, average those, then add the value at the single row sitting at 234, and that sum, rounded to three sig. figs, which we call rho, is 89.1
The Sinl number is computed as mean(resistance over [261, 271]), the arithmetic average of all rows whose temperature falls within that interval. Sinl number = 68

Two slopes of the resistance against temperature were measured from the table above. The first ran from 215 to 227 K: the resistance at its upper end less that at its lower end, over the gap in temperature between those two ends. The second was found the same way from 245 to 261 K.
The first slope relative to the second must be -4.0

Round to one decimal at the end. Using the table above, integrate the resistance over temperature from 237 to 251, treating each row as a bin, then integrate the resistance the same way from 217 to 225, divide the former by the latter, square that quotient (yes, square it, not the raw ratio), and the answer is 3.2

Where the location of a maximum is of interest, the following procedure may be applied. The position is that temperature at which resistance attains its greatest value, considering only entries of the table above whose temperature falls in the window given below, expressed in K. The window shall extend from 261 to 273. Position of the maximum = 264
